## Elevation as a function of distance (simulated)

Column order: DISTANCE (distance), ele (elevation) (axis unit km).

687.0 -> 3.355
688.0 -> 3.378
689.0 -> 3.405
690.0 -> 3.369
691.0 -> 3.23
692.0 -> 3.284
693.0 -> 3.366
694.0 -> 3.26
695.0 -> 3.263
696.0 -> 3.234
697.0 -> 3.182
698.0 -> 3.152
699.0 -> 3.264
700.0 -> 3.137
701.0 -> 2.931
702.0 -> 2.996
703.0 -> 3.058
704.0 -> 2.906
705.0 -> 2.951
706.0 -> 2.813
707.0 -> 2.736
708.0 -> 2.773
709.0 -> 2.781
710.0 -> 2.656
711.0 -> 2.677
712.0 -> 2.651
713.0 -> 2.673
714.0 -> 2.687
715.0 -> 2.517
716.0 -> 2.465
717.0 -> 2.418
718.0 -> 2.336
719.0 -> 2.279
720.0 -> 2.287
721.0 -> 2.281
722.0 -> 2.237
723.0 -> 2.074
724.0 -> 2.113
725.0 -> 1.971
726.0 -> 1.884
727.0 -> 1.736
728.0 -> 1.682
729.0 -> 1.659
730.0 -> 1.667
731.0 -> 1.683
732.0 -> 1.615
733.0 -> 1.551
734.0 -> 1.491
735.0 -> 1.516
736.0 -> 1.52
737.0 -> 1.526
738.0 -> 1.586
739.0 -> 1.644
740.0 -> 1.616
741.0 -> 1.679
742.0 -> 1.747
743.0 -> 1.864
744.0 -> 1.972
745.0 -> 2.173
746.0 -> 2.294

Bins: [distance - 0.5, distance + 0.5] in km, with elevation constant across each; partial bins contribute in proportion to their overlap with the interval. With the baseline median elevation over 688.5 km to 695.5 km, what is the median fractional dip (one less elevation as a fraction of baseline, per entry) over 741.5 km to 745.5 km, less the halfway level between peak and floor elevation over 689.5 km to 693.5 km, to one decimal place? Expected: -2.9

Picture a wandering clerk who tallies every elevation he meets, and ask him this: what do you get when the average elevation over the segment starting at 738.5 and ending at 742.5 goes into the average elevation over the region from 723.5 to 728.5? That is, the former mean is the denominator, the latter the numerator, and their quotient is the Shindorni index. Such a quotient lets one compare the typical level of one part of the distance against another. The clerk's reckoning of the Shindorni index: 1.12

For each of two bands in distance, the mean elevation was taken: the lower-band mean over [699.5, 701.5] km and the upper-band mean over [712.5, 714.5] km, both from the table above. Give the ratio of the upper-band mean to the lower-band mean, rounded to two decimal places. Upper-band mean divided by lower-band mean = 0.88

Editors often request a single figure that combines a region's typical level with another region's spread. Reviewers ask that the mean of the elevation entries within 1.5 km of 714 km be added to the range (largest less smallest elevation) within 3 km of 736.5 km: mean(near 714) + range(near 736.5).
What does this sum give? 2.78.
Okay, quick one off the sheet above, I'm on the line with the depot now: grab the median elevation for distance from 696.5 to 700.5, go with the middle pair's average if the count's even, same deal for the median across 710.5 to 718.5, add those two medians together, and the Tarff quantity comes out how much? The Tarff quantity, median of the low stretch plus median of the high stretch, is 5.75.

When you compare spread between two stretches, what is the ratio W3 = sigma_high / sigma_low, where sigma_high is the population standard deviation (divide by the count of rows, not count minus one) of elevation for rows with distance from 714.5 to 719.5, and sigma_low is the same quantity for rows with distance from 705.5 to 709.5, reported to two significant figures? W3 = 3.1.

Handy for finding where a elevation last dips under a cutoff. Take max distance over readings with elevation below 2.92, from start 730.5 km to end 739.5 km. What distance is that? 739.0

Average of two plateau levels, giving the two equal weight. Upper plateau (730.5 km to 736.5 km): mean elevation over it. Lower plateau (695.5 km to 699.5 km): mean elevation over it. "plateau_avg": 2.4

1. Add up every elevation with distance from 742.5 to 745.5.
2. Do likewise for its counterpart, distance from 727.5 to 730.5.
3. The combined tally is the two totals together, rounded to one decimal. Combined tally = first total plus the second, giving 11.0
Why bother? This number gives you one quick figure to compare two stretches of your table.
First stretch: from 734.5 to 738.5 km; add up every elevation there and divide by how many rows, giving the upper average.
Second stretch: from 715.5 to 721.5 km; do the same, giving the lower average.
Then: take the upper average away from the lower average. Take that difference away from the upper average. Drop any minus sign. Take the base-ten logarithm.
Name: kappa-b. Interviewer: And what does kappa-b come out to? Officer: -0.1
